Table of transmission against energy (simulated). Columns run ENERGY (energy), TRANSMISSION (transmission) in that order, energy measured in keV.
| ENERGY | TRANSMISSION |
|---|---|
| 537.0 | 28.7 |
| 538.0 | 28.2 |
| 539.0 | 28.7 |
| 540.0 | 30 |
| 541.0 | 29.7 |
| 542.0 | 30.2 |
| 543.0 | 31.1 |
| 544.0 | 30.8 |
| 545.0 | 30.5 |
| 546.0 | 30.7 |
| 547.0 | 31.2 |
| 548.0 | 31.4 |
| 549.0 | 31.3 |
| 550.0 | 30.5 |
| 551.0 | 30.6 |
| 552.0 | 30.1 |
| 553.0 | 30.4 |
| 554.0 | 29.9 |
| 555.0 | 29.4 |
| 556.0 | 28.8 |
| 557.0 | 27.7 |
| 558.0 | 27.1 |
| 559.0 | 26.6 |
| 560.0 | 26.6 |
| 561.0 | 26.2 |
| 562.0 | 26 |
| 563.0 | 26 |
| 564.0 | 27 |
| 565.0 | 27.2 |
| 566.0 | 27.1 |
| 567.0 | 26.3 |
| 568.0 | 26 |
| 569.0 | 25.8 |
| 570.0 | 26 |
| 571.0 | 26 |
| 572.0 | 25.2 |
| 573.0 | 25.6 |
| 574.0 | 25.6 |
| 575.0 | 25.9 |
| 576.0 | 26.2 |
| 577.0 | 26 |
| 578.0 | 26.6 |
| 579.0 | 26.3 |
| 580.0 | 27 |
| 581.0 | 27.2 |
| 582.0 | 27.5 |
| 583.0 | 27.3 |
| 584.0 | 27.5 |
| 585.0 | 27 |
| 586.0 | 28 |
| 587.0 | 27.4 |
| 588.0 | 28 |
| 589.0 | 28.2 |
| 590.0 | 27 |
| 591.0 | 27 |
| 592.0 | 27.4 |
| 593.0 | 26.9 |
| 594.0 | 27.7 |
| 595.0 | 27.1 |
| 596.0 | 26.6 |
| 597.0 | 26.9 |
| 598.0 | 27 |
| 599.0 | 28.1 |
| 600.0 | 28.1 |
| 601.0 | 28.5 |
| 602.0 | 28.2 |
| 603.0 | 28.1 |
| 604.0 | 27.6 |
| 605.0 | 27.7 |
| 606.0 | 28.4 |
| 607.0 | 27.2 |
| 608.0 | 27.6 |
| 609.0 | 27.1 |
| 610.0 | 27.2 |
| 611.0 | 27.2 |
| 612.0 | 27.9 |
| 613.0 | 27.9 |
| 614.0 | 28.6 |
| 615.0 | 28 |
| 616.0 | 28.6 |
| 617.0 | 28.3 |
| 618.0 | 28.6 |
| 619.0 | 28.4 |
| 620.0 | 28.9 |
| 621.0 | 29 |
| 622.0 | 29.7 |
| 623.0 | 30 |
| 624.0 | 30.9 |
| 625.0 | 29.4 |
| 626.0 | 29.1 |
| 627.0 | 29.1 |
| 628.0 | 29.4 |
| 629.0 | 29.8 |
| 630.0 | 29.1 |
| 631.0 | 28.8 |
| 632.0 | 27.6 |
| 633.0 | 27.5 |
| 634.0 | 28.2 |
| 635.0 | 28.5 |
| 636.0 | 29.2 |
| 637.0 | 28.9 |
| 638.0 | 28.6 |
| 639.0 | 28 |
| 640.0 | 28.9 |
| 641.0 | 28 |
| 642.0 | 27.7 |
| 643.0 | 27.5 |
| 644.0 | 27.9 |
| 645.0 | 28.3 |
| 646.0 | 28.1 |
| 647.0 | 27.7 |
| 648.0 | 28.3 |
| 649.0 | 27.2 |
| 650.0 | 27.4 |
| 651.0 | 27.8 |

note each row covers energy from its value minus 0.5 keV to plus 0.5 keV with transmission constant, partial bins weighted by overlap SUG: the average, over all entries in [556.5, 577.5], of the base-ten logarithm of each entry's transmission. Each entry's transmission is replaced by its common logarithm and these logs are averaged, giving 1.42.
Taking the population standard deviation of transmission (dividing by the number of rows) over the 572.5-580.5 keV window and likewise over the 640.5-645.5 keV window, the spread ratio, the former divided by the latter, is 1.7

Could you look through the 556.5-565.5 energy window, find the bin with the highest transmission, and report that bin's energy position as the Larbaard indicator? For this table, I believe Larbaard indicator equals 557.0 keV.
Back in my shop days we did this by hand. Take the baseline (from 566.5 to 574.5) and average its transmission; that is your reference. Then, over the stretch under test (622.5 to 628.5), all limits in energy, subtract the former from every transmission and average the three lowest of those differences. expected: 3.4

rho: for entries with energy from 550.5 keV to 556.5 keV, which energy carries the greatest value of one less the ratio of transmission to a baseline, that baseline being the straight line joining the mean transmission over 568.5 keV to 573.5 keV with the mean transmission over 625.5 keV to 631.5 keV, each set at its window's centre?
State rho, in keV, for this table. 556.0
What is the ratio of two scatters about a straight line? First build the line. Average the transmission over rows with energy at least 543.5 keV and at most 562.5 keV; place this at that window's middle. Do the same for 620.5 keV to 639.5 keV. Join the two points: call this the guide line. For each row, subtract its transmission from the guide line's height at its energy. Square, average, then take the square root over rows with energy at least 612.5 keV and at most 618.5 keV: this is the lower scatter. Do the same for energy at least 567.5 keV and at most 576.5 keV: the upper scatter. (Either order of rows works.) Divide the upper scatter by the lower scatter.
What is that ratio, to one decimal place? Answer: 4.4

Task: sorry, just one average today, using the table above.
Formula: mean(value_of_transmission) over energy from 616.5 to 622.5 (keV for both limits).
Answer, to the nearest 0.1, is 28.8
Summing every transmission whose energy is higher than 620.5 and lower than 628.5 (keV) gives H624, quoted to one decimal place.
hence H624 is 236.6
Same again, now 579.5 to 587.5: 218.9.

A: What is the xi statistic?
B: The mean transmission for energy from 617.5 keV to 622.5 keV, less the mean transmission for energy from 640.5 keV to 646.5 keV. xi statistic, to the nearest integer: 1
